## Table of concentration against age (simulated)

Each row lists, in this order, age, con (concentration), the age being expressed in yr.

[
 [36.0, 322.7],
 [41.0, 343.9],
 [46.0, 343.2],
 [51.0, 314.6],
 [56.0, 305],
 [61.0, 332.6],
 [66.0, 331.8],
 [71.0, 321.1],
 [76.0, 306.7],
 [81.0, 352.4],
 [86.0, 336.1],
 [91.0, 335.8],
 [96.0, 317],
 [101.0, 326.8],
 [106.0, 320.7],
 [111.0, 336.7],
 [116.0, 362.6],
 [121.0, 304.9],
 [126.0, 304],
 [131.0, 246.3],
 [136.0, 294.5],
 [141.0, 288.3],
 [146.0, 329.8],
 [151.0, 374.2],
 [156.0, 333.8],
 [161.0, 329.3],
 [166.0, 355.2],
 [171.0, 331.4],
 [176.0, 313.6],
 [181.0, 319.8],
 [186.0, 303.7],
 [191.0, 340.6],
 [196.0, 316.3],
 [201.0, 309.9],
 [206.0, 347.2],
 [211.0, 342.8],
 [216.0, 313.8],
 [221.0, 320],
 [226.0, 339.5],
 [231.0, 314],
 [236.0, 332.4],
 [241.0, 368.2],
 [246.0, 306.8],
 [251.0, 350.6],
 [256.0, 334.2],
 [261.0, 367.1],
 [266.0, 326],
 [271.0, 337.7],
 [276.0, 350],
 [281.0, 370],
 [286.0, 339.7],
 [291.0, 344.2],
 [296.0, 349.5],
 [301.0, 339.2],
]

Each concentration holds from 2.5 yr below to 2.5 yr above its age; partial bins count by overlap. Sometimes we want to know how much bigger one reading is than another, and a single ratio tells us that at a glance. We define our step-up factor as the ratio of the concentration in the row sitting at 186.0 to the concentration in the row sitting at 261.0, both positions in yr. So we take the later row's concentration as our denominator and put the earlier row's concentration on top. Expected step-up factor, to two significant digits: 0.83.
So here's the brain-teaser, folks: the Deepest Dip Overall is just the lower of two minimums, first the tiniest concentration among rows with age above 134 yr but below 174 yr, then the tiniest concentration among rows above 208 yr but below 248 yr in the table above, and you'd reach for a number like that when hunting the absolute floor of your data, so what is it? 288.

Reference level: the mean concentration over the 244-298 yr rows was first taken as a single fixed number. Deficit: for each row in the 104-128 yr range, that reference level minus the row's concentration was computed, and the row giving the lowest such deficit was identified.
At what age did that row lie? 116.0 yr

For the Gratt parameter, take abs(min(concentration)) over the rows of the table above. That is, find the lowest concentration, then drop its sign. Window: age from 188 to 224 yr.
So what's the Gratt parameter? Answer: 310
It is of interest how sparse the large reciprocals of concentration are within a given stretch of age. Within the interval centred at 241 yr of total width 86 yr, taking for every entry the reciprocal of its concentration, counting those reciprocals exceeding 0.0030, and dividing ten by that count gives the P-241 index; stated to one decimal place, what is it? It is 1.4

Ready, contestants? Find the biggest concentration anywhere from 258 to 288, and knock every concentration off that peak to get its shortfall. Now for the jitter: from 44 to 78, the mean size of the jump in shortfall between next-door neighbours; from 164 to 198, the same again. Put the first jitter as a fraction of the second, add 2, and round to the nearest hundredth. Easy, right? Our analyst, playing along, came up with 2.73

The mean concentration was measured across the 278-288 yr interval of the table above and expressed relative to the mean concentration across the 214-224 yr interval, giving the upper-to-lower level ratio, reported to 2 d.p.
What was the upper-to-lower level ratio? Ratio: 1.12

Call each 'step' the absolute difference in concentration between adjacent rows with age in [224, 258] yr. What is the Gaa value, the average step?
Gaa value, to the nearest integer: 34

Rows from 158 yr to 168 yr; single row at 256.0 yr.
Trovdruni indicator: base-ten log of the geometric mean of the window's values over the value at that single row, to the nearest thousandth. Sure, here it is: 0.010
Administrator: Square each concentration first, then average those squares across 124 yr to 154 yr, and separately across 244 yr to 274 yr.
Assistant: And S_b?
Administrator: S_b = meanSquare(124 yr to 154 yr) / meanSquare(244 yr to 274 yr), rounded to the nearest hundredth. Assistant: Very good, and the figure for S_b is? 0.84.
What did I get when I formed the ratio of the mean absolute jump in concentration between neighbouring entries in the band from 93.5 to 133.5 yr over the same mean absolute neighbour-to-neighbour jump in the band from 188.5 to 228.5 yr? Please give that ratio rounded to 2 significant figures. 1.4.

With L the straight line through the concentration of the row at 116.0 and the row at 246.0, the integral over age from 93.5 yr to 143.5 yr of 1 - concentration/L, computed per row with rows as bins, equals 7 yr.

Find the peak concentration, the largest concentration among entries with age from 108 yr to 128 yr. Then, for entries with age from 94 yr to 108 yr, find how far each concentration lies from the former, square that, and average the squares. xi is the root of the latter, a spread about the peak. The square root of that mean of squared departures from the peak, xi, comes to 41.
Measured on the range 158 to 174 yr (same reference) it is 27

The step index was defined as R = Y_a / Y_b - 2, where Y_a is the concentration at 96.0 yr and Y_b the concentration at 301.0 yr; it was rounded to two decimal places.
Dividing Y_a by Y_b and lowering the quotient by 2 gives -1.07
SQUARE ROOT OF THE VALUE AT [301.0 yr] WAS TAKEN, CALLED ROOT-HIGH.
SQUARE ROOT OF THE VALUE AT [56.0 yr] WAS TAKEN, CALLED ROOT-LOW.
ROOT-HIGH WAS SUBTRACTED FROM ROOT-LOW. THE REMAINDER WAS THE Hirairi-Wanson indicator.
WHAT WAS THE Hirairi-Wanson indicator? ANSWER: -1.0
